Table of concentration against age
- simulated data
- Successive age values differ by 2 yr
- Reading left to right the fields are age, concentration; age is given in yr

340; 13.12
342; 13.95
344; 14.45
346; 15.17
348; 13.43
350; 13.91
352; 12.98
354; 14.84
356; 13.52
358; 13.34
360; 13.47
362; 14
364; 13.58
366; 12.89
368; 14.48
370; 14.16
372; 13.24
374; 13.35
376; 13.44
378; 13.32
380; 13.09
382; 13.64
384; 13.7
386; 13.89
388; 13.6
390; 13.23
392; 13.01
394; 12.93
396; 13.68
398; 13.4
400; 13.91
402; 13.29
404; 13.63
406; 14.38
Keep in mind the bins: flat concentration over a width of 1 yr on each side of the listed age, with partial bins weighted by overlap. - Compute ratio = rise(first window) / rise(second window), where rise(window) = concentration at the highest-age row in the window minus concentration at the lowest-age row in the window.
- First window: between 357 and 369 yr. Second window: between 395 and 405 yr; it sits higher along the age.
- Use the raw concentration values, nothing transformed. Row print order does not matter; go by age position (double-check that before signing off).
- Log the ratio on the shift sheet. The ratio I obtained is -23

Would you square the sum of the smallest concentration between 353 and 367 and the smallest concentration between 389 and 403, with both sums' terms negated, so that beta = 667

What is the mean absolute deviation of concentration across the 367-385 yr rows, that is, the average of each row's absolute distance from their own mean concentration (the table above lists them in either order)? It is 0.35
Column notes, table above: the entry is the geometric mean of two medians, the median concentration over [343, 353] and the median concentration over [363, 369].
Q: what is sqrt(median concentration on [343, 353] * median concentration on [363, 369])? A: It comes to 13.7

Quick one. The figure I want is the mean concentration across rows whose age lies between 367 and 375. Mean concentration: 13.8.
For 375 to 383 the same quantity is 13.4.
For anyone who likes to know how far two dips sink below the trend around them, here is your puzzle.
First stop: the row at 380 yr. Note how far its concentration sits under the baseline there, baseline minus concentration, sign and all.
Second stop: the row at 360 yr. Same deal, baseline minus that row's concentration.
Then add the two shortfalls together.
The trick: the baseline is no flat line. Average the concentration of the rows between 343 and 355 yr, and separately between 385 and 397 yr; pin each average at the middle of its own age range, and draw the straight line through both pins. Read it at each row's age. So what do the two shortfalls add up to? 1.0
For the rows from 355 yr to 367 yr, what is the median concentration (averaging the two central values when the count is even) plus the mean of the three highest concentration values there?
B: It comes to 27.2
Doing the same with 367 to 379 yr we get 27.4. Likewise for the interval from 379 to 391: 27.4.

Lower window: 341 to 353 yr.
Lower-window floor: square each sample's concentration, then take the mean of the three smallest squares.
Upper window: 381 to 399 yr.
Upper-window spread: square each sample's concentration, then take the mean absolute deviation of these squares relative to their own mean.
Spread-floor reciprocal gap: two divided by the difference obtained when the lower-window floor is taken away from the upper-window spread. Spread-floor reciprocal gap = -0.0115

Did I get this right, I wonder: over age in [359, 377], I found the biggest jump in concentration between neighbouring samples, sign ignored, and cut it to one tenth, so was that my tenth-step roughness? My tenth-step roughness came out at 0.16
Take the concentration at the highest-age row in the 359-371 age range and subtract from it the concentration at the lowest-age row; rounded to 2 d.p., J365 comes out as 0.69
